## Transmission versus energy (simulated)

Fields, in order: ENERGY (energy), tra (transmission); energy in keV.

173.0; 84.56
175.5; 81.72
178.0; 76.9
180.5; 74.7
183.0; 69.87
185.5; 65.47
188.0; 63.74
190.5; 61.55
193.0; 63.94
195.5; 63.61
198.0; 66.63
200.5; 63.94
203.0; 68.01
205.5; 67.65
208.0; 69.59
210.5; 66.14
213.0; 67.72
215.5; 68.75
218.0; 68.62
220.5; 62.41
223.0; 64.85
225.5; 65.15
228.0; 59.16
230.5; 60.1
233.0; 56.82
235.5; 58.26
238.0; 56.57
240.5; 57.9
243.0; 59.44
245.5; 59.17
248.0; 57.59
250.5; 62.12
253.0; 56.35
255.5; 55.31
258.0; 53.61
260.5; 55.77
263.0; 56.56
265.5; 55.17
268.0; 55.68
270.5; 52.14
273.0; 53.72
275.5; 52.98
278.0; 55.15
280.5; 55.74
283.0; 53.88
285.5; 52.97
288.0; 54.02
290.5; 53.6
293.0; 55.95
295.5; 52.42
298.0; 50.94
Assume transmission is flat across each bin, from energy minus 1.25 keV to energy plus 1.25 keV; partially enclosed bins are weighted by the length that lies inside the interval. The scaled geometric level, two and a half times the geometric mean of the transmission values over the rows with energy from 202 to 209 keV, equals 171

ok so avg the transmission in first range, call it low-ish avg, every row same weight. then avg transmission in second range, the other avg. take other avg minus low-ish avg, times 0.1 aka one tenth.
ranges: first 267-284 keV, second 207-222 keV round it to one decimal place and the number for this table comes 1.3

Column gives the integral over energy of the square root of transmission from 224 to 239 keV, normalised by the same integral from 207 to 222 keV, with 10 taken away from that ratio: -9.06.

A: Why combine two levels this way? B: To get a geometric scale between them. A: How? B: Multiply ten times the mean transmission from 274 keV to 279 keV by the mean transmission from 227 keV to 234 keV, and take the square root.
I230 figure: 178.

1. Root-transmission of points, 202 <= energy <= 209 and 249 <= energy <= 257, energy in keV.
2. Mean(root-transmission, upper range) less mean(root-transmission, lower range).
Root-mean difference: -0.7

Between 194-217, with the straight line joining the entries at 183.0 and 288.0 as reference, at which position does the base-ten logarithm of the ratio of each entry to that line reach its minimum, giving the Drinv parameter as 195.5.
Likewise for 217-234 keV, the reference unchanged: 233.0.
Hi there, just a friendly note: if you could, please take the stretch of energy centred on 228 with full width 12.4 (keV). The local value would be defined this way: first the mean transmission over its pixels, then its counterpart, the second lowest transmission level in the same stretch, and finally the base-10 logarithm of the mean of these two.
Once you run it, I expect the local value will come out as 1.78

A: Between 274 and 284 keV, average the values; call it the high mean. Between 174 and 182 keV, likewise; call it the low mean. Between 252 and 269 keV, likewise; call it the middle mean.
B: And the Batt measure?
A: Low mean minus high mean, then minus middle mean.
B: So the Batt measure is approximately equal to -32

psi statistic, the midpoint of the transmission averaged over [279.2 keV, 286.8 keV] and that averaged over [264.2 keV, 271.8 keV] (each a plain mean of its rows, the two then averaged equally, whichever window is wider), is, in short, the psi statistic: 54.3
